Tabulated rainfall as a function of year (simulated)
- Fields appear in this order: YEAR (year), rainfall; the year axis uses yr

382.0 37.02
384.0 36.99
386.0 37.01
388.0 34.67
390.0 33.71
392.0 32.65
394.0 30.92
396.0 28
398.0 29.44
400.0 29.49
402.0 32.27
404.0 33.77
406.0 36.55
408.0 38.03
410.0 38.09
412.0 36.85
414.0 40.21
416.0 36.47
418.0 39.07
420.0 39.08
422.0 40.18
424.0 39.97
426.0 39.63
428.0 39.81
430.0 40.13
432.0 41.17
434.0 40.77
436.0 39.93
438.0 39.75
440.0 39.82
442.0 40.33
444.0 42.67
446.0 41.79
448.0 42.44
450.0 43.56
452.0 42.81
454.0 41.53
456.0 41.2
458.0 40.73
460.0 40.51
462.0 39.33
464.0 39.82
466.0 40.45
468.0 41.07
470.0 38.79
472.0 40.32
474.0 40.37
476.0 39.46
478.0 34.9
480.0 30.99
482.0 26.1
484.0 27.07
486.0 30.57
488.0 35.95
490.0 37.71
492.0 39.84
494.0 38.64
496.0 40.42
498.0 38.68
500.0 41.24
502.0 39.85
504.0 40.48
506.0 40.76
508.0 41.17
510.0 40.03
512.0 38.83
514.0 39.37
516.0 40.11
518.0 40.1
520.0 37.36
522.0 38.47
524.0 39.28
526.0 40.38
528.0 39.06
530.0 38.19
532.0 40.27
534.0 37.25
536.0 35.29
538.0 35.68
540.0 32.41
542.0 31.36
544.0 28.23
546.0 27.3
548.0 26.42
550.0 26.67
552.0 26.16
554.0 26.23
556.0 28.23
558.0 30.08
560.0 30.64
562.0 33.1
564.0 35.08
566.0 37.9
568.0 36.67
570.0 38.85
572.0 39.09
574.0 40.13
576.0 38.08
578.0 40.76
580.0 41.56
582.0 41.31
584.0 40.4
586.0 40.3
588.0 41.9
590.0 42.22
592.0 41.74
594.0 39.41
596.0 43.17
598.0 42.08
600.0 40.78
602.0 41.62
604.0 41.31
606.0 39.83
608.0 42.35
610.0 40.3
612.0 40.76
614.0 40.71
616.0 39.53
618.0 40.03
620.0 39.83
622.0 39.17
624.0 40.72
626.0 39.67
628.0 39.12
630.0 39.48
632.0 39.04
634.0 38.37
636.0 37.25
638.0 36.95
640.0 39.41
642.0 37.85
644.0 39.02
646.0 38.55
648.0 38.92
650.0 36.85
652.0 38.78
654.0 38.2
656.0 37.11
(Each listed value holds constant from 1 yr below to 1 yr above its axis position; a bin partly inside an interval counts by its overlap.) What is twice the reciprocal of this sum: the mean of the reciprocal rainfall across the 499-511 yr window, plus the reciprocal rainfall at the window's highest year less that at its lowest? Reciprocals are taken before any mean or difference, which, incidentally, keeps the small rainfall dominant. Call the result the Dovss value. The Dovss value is 78.8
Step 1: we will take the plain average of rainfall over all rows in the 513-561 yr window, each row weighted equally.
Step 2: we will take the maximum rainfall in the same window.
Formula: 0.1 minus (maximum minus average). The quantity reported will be -6.3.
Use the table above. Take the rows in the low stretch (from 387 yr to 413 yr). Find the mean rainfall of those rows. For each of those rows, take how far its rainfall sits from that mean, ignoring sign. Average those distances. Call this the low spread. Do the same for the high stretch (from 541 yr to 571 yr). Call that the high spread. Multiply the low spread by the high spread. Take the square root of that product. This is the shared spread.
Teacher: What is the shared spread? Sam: 3.2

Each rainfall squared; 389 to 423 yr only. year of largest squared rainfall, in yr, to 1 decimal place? 414.0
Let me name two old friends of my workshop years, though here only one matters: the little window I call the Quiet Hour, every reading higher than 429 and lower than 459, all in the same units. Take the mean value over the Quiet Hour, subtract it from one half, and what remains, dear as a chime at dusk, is -41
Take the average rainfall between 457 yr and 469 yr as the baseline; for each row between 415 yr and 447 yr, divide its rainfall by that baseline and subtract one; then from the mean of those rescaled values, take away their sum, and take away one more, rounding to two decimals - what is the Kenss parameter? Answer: -0.89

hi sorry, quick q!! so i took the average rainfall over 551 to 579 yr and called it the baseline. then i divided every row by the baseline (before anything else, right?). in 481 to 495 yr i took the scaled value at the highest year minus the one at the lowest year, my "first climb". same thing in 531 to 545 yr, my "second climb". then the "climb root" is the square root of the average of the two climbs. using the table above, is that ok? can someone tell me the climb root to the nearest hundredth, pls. 0.09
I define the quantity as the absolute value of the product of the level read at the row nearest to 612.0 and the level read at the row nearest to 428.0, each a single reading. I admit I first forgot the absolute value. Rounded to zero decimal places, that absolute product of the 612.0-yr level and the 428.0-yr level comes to 1623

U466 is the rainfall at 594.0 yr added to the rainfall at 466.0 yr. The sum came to 79.9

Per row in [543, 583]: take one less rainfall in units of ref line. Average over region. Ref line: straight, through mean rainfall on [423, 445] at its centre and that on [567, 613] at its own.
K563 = 0.17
